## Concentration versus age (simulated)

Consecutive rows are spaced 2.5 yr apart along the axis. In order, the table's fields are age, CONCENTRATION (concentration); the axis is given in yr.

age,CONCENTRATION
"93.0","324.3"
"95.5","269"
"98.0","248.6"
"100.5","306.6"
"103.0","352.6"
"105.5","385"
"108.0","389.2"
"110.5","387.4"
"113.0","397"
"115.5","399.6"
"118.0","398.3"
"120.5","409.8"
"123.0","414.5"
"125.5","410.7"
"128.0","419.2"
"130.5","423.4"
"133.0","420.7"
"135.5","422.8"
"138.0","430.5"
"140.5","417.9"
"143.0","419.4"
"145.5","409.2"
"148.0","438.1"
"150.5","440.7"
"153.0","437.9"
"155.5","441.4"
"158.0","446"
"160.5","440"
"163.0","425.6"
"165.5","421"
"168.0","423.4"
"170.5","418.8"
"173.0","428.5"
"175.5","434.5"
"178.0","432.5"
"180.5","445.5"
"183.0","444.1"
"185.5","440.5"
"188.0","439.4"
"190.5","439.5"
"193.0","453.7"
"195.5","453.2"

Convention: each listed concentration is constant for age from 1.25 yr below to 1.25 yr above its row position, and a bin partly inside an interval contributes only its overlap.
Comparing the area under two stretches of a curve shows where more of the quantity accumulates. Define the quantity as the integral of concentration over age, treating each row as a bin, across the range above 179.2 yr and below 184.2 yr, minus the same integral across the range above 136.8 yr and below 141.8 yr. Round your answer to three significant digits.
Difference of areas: 103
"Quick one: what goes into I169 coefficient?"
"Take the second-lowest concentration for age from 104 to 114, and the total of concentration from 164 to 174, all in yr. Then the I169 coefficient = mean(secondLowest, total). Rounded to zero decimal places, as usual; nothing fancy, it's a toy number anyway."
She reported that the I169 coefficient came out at 1040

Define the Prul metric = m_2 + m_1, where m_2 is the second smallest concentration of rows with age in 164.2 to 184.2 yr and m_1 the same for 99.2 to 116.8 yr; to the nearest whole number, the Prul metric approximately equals 774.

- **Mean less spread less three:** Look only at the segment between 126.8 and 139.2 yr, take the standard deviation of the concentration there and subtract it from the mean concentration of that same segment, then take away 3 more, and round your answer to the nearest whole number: 416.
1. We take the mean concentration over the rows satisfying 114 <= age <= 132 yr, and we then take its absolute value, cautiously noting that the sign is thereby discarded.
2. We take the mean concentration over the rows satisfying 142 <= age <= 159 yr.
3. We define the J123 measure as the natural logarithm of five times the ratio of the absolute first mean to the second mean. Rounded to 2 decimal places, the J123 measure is 1.56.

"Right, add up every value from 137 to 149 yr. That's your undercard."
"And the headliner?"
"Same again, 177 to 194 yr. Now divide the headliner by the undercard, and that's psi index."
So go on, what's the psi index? 1.46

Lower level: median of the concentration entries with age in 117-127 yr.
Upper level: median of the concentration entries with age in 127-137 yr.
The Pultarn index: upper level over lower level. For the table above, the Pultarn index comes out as 1.03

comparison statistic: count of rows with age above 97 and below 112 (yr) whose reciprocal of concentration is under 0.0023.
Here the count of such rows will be 0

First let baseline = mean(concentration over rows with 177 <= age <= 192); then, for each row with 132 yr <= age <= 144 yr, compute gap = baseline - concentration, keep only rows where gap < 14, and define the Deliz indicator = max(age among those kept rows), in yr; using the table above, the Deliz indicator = 138.0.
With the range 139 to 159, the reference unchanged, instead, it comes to 158.0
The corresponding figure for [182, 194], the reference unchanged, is 193.0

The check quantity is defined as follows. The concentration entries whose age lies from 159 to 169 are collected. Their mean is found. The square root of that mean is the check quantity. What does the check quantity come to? 20.7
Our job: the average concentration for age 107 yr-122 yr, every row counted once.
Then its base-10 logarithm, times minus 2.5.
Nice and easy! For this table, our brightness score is -6.50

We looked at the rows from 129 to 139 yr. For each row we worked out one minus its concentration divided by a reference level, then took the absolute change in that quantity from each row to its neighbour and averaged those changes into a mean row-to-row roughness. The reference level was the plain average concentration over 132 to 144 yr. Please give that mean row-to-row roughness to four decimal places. 0.0099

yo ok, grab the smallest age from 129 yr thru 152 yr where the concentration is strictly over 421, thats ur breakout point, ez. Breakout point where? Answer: 130.5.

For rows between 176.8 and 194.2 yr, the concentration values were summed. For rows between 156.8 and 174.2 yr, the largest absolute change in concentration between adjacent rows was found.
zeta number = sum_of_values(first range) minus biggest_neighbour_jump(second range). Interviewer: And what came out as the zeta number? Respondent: 3081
